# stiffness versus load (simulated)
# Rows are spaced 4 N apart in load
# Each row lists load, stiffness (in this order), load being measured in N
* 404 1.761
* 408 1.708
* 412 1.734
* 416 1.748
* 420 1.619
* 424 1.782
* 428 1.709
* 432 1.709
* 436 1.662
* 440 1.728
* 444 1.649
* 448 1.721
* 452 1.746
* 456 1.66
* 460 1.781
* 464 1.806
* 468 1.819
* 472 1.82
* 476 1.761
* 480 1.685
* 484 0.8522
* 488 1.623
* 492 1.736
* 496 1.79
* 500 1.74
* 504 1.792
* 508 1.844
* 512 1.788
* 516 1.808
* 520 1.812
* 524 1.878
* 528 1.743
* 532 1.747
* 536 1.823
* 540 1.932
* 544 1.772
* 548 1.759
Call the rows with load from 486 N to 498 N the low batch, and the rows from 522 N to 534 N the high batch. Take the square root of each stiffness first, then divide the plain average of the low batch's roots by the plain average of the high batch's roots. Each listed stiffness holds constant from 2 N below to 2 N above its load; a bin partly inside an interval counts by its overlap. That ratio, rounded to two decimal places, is 0.98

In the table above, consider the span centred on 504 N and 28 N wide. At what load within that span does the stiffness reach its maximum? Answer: 508 N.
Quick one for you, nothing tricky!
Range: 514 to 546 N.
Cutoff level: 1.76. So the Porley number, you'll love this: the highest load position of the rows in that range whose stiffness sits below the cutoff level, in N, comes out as 532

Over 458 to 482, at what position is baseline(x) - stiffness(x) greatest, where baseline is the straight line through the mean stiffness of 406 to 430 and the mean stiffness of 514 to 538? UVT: 480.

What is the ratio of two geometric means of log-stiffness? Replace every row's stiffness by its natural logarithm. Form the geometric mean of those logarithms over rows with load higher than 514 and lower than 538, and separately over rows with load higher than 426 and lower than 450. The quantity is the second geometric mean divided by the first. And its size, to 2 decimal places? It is 0.90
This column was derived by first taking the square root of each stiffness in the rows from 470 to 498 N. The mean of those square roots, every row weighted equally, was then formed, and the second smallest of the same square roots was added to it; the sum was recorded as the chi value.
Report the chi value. 2.53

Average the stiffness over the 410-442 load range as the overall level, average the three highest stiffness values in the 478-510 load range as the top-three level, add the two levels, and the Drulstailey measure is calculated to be 3.52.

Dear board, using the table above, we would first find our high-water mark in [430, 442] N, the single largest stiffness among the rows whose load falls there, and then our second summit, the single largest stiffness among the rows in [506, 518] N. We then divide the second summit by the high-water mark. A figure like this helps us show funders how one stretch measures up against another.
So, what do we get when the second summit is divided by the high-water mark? 1.067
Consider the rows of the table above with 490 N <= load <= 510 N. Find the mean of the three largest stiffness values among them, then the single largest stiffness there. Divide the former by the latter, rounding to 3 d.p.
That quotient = 0.981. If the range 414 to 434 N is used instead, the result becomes 0.980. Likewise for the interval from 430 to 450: 0.995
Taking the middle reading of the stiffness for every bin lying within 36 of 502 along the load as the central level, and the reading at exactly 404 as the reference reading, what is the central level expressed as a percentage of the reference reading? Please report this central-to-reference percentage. 102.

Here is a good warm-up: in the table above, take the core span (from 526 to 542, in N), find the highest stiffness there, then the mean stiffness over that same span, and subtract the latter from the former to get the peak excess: 0.12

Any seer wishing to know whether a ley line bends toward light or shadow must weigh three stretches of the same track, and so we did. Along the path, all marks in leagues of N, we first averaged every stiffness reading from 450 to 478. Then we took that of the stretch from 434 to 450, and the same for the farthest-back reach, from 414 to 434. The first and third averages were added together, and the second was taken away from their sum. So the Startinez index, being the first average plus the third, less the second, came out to 1.79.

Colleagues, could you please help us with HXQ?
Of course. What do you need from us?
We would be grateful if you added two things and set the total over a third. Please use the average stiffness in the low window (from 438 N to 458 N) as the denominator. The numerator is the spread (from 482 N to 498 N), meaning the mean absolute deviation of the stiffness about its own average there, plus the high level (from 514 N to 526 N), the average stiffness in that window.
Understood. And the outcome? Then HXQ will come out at 1.27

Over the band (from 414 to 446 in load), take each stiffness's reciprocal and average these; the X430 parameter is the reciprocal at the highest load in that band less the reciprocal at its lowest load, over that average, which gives 0.058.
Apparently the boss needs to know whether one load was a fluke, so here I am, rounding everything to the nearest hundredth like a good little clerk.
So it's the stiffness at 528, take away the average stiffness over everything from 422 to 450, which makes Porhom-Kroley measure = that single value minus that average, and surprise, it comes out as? 0.03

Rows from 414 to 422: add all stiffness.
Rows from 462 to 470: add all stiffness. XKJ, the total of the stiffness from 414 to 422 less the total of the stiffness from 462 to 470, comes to -0.26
